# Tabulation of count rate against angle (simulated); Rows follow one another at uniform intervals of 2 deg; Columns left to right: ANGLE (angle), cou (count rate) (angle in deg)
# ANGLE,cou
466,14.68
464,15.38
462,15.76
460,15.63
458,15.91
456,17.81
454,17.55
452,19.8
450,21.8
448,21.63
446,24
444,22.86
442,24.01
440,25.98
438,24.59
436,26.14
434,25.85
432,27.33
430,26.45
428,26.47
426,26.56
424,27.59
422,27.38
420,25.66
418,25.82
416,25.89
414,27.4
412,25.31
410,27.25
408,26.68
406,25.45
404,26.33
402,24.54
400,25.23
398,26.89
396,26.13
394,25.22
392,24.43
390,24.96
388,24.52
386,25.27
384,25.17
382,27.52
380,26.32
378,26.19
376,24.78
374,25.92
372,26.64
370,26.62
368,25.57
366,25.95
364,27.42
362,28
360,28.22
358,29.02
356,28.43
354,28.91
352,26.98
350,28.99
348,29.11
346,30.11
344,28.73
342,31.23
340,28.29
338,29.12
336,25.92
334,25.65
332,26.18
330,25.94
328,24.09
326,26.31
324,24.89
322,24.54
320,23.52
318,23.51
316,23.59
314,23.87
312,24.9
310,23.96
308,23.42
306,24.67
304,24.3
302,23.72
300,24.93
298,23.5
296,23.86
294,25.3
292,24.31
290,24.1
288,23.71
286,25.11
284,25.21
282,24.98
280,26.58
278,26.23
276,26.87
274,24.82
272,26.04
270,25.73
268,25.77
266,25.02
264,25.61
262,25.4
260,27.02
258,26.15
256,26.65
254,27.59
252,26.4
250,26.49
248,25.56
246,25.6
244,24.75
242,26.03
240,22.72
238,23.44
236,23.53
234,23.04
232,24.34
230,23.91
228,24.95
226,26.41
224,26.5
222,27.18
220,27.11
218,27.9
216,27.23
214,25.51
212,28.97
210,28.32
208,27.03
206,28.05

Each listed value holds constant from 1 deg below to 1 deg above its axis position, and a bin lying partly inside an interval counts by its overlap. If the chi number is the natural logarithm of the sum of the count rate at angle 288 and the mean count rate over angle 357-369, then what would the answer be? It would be 3.93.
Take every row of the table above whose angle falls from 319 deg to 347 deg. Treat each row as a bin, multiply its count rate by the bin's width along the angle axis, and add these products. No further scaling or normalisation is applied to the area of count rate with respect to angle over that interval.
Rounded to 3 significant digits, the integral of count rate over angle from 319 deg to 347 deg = 749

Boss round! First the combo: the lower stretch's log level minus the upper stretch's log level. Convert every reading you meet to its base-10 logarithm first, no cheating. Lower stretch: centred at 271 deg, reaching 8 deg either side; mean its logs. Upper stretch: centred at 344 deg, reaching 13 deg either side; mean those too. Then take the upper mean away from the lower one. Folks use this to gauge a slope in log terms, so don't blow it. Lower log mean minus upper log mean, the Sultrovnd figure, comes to -0.040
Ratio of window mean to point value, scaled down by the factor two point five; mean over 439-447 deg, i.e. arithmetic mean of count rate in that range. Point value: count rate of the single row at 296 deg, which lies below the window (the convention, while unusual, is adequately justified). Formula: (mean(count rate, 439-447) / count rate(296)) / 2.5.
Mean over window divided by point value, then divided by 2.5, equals 0.41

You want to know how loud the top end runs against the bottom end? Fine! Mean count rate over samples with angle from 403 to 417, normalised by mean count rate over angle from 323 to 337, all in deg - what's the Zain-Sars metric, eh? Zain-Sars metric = 1.03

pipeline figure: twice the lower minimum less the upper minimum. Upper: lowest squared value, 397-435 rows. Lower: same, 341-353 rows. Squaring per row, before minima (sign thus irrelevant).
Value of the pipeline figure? 854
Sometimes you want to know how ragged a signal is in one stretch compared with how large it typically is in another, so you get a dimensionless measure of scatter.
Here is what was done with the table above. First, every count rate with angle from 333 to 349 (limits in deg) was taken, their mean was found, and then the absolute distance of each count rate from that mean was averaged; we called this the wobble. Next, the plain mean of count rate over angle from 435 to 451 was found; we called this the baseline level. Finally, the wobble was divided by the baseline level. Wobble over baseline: 0.060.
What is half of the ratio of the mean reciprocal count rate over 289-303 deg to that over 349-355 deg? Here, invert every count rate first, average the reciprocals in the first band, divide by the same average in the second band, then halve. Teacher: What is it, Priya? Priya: 0.58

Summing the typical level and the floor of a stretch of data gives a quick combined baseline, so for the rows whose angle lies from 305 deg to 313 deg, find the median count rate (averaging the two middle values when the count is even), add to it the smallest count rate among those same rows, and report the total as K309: 47.7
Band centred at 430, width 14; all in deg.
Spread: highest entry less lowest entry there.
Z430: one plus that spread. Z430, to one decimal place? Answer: 2.7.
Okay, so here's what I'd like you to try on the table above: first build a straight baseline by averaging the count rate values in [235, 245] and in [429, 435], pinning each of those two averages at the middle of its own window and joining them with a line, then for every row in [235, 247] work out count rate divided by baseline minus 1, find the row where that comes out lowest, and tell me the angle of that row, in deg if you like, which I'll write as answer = 240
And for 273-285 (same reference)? 274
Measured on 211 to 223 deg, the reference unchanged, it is 214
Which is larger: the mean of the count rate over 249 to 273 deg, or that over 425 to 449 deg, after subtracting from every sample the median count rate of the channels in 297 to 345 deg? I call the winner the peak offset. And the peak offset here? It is 1.4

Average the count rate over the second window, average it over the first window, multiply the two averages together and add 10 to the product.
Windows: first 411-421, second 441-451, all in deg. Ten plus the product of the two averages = 605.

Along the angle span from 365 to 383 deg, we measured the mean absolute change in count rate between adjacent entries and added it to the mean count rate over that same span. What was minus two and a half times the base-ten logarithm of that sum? -3.58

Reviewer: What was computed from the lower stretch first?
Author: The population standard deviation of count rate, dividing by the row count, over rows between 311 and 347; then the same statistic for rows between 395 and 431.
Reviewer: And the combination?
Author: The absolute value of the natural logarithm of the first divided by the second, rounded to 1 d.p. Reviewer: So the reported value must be 1.0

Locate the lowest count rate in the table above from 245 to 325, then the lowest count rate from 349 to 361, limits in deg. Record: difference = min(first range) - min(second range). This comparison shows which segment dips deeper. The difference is -3.6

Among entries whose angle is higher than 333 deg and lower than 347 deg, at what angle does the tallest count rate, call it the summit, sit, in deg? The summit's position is 342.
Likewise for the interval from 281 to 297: 294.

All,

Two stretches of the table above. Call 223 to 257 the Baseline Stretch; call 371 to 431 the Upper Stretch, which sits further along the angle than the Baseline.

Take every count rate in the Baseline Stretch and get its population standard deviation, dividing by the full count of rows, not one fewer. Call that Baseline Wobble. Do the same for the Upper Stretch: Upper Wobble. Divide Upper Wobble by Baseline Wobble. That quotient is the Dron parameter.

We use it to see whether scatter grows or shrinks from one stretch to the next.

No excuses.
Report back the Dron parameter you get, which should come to 0.65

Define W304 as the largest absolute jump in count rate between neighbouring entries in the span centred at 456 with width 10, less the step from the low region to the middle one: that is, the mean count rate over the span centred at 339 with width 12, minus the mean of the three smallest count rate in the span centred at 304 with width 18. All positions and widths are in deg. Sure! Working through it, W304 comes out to -2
